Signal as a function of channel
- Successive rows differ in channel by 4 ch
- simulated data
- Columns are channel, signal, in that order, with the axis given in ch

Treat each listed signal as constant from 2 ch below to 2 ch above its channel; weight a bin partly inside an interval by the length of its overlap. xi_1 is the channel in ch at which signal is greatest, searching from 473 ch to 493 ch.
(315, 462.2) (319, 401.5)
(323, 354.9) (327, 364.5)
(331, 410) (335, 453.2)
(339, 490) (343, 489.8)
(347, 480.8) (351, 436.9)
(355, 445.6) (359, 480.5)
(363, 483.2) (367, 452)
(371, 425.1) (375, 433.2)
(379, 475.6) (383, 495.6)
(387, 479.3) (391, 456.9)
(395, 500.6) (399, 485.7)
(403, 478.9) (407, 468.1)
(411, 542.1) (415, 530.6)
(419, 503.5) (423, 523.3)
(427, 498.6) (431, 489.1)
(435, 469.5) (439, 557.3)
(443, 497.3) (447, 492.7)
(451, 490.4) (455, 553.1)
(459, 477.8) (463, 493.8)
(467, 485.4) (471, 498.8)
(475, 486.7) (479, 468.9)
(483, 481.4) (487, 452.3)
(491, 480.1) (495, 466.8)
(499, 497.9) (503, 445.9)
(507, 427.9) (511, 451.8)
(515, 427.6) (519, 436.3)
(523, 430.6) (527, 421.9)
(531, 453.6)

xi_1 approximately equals 475 ch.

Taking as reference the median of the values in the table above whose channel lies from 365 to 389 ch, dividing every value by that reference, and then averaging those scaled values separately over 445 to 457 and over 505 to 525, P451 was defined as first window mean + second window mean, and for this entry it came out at 2.04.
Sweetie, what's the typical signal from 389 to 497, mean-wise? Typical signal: 494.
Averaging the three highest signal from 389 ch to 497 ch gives 551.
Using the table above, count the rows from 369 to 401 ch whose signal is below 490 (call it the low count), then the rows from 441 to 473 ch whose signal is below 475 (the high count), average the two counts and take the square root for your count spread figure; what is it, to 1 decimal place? 1.7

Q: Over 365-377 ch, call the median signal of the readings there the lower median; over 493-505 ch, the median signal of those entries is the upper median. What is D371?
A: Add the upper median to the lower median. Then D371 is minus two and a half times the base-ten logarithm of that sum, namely -7.39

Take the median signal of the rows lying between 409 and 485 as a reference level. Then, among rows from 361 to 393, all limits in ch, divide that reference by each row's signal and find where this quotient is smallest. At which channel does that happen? 383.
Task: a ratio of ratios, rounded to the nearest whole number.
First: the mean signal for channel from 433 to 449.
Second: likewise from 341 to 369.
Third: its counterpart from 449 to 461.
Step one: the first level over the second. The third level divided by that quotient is 470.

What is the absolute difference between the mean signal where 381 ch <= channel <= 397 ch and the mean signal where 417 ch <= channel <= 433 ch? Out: 21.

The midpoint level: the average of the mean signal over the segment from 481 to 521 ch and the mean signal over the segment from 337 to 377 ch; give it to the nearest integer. 459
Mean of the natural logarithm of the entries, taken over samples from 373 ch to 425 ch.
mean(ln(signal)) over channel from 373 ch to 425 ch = 6.193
